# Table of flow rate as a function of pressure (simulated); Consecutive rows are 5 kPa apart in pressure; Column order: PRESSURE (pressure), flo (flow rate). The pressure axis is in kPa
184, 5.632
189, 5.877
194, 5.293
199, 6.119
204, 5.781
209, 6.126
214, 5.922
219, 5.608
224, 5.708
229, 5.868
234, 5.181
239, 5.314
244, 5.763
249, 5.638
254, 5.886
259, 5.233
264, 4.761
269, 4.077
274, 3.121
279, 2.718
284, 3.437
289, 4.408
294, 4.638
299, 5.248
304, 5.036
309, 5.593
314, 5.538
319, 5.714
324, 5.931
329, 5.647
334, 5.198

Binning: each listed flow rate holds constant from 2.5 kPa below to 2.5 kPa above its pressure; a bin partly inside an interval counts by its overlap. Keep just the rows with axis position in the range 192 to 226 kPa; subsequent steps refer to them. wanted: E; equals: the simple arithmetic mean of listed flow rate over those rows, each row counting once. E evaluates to 5.8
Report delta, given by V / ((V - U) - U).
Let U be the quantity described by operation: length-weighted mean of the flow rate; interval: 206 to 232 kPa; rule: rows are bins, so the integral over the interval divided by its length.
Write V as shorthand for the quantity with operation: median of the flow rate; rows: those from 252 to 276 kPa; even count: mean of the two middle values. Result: -0.7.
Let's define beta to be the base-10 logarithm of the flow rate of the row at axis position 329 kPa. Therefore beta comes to 0.752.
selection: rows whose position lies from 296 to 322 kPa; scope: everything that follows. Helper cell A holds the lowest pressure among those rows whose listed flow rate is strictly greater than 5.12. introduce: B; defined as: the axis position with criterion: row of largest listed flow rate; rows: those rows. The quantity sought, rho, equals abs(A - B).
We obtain 20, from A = 299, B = 319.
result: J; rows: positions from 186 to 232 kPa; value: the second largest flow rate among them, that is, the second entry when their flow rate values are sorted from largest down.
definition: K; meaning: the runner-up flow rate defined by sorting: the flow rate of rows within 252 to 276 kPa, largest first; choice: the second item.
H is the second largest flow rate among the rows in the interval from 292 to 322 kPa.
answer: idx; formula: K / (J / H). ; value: 4.78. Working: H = 5.593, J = 6.119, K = 5.233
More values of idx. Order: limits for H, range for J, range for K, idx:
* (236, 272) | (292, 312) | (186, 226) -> 6.72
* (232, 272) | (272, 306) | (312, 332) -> 6.54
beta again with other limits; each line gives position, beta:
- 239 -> 0.725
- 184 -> 0.751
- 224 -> 0.756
